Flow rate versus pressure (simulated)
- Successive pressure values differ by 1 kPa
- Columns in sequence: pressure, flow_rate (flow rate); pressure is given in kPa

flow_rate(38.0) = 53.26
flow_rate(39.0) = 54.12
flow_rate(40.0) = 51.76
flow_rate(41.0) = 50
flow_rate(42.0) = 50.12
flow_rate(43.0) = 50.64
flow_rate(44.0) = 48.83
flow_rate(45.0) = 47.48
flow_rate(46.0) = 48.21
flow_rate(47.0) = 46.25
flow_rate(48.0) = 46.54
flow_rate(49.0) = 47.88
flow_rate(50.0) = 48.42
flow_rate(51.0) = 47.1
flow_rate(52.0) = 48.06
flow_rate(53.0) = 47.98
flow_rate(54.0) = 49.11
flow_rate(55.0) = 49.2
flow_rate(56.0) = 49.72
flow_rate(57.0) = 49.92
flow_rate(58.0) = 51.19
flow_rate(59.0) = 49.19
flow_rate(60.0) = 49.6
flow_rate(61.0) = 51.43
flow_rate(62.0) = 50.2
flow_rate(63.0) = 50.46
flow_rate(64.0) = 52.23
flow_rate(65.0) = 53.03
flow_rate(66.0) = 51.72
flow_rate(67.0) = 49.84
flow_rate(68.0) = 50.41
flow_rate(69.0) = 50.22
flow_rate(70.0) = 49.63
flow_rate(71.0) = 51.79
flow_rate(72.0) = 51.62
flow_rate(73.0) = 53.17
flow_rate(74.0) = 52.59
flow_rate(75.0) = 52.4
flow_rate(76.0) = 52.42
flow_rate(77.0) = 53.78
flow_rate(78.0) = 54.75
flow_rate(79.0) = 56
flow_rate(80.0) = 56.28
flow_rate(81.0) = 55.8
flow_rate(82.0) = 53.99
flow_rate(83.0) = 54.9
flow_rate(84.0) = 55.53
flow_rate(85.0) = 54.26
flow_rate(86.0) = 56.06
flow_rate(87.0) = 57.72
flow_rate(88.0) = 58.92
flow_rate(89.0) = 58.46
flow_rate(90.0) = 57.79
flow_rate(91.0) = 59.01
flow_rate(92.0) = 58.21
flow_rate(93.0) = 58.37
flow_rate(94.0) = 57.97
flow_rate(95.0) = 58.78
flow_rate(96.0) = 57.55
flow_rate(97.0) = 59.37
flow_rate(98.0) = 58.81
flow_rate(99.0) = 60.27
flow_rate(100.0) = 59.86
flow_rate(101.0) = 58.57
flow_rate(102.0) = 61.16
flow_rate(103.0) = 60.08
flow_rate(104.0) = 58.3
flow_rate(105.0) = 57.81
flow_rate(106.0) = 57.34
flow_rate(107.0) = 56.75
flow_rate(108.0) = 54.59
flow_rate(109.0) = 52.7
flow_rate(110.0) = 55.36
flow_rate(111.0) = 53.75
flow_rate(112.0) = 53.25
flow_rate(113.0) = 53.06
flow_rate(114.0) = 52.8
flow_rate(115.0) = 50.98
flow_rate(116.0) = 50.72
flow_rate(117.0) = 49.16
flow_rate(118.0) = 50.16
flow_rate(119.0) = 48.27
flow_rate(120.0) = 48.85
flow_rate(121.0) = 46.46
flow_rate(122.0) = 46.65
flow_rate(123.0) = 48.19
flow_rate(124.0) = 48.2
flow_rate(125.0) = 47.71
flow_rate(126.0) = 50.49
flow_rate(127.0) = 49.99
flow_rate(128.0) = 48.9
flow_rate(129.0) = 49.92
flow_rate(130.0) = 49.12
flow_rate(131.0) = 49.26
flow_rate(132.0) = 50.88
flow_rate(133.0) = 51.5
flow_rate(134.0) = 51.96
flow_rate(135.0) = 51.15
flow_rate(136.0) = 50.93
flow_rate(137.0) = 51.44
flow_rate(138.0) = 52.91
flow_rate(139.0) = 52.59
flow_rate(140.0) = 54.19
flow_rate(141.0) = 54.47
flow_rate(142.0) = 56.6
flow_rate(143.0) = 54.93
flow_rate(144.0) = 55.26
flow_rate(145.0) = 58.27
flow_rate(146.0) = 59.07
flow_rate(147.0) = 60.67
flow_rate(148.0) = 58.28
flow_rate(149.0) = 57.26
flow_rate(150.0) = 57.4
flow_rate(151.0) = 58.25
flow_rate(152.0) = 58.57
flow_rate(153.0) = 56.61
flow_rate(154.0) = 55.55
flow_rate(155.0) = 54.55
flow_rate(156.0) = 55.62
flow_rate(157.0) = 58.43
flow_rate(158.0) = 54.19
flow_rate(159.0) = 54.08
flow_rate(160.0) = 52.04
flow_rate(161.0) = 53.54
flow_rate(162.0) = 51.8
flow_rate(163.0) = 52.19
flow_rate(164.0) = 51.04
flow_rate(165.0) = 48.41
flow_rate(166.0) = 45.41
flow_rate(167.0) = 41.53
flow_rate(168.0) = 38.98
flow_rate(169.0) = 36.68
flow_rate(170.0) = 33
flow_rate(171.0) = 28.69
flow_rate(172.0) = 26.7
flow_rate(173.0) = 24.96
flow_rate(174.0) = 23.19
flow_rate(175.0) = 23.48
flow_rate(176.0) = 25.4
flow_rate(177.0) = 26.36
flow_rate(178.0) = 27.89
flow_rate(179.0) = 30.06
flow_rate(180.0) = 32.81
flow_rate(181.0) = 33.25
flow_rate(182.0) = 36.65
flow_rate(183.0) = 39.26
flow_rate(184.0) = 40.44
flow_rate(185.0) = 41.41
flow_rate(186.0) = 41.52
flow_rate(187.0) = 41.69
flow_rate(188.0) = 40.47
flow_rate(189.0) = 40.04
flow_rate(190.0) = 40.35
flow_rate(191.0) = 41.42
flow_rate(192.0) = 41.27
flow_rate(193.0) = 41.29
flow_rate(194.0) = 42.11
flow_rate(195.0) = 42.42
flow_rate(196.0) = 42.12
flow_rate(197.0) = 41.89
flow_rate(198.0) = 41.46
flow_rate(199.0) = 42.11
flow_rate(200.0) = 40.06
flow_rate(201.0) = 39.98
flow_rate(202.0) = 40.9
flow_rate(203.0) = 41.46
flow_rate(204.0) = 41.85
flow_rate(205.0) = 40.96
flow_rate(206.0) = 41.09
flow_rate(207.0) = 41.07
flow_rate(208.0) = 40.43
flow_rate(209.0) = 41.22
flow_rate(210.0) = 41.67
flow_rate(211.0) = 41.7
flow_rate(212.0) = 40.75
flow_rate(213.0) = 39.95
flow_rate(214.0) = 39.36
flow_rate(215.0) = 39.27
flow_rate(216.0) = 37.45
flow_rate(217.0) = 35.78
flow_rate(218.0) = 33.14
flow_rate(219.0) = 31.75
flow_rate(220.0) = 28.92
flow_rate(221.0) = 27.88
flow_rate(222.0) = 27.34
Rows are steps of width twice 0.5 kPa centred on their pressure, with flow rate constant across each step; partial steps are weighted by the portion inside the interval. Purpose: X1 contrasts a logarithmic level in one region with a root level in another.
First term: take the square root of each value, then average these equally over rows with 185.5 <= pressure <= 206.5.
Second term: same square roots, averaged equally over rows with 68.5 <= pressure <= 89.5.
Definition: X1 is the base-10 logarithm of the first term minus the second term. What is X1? -6.6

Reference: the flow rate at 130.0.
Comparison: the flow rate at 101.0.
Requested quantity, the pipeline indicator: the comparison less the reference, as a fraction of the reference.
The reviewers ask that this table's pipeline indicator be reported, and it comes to 0.19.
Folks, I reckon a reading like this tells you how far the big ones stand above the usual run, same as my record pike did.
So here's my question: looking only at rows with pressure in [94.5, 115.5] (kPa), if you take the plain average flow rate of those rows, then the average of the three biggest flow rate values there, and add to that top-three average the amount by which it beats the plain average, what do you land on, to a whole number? 64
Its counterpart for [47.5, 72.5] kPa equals 55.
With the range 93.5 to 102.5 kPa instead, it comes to 62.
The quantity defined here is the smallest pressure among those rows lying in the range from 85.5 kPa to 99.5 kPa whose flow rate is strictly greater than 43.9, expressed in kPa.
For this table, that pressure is 86.0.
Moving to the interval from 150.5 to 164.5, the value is 151.0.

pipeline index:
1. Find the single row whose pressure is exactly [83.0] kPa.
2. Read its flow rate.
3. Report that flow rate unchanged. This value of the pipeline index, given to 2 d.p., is 54.90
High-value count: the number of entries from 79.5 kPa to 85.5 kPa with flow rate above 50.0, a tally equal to 6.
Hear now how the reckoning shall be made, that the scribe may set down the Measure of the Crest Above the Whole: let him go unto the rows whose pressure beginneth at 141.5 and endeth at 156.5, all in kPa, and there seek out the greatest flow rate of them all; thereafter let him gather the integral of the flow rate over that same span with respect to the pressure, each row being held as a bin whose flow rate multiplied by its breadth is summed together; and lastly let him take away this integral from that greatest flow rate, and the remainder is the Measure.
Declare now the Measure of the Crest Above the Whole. -796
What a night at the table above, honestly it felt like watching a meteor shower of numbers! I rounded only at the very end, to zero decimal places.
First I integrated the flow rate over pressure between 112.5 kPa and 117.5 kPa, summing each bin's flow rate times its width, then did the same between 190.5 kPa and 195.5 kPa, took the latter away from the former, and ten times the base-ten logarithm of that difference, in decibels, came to 17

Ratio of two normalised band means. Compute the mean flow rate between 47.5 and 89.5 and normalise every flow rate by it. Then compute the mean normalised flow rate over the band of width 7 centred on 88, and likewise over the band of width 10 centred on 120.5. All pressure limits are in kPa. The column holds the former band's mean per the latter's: 1.19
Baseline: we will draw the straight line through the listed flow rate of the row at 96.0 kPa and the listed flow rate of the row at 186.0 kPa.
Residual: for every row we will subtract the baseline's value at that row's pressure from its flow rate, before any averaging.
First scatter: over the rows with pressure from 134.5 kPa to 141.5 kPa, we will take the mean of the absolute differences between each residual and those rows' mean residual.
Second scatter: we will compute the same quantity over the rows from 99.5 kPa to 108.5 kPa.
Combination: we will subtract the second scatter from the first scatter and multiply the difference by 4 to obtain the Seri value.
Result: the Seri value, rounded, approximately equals 1.4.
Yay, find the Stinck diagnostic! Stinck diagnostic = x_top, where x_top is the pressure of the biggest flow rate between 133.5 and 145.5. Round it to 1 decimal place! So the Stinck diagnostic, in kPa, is 145.0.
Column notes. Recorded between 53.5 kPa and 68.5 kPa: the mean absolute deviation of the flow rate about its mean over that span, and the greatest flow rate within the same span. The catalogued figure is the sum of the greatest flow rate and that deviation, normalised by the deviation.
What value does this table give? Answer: 56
